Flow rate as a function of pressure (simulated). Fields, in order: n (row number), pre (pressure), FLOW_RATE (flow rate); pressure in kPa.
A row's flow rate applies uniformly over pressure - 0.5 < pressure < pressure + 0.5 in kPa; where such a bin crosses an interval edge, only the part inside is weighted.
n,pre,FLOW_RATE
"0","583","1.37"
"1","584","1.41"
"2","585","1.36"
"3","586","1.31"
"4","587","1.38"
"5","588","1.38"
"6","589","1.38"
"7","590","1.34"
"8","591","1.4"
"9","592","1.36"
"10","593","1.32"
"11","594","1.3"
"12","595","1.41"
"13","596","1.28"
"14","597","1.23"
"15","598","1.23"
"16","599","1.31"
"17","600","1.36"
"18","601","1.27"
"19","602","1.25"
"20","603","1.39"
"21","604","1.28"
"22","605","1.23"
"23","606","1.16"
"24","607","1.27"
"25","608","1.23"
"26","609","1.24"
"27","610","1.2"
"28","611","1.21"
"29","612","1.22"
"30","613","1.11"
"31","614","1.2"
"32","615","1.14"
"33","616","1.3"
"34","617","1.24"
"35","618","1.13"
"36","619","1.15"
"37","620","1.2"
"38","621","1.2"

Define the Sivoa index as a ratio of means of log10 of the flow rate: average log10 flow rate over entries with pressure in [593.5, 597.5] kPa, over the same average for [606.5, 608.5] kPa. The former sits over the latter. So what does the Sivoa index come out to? 1.2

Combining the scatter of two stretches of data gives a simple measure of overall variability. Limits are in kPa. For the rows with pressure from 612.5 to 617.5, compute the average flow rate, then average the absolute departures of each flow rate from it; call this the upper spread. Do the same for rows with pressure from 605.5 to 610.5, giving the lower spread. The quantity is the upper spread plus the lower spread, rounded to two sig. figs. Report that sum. 0.090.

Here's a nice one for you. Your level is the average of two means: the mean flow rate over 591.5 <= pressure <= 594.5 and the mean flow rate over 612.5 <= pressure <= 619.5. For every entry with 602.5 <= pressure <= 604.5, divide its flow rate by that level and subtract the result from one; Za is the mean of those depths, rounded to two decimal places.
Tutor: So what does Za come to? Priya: -0.06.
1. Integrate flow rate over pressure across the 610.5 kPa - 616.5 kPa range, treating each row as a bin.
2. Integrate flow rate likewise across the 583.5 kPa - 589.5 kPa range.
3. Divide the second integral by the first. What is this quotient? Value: 1.14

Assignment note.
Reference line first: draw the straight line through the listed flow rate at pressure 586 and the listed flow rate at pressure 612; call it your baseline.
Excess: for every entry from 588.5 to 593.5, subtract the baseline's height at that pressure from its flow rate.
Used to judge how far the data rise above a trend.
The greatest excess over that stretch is 0.107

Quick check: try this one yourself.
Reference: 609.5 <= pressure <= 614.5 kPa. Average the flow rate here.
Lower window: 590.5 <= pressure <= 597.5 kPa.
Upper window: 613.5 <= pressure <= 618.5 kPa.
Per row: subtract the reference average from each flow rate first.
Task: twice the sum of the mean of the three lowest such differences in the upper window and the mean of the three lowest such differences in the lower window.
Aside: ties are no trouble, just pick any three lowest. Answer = 0.10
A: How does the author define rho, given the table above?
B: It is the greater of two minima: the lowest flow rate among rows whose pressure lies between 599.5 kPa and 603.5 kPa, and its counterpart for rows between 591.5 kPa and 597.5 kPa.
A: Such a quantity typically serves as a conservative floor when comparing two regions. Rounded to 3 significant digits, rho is 1.25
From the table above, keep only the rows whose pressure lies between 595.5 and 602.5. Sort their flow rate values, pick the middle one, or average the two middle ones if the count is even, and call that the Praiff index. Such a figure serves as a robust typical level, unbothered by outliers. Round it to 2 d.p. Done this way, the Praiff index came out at 1.27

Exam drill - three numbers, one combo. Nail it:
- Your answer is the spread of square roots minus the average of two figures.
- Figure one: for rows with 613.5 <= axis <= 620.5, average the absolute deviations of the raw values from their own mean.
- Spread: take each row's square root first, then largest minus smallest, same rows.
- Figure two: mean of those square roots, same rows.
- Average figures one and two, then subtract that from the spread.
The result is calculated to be -0.492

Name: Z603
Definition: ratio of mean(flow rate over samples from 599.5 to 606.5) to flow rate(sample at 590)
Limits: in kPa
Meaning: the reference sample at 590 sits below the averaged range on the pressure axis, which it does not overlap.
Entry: 0.953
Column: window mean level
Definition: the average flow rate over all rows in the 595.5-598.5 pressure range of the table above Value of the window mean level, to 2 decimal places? 1.25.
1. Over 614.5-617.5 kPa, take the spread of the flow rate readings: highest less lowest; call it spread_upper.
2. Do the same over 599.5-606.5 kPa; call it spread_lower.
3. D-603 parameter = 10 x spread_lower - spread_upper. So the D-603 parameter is 2.1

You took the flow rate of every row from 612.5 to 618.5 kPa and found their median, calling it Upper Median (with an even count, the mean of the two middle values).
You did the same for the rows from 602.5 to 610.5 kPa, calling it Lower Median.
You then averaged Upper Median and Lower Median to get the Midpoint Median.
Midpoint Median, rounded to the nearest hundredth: 1.20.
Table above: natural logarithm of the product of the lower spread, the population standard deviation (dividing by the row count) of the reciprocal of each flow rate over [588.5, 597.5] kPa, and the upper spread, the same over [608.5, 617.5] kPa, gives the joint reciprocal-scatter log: -6.75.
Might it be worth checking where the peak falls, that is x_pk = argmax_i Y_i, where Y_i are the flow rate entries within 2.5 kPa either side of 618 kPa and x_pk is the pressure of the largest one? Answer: 616 kPa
